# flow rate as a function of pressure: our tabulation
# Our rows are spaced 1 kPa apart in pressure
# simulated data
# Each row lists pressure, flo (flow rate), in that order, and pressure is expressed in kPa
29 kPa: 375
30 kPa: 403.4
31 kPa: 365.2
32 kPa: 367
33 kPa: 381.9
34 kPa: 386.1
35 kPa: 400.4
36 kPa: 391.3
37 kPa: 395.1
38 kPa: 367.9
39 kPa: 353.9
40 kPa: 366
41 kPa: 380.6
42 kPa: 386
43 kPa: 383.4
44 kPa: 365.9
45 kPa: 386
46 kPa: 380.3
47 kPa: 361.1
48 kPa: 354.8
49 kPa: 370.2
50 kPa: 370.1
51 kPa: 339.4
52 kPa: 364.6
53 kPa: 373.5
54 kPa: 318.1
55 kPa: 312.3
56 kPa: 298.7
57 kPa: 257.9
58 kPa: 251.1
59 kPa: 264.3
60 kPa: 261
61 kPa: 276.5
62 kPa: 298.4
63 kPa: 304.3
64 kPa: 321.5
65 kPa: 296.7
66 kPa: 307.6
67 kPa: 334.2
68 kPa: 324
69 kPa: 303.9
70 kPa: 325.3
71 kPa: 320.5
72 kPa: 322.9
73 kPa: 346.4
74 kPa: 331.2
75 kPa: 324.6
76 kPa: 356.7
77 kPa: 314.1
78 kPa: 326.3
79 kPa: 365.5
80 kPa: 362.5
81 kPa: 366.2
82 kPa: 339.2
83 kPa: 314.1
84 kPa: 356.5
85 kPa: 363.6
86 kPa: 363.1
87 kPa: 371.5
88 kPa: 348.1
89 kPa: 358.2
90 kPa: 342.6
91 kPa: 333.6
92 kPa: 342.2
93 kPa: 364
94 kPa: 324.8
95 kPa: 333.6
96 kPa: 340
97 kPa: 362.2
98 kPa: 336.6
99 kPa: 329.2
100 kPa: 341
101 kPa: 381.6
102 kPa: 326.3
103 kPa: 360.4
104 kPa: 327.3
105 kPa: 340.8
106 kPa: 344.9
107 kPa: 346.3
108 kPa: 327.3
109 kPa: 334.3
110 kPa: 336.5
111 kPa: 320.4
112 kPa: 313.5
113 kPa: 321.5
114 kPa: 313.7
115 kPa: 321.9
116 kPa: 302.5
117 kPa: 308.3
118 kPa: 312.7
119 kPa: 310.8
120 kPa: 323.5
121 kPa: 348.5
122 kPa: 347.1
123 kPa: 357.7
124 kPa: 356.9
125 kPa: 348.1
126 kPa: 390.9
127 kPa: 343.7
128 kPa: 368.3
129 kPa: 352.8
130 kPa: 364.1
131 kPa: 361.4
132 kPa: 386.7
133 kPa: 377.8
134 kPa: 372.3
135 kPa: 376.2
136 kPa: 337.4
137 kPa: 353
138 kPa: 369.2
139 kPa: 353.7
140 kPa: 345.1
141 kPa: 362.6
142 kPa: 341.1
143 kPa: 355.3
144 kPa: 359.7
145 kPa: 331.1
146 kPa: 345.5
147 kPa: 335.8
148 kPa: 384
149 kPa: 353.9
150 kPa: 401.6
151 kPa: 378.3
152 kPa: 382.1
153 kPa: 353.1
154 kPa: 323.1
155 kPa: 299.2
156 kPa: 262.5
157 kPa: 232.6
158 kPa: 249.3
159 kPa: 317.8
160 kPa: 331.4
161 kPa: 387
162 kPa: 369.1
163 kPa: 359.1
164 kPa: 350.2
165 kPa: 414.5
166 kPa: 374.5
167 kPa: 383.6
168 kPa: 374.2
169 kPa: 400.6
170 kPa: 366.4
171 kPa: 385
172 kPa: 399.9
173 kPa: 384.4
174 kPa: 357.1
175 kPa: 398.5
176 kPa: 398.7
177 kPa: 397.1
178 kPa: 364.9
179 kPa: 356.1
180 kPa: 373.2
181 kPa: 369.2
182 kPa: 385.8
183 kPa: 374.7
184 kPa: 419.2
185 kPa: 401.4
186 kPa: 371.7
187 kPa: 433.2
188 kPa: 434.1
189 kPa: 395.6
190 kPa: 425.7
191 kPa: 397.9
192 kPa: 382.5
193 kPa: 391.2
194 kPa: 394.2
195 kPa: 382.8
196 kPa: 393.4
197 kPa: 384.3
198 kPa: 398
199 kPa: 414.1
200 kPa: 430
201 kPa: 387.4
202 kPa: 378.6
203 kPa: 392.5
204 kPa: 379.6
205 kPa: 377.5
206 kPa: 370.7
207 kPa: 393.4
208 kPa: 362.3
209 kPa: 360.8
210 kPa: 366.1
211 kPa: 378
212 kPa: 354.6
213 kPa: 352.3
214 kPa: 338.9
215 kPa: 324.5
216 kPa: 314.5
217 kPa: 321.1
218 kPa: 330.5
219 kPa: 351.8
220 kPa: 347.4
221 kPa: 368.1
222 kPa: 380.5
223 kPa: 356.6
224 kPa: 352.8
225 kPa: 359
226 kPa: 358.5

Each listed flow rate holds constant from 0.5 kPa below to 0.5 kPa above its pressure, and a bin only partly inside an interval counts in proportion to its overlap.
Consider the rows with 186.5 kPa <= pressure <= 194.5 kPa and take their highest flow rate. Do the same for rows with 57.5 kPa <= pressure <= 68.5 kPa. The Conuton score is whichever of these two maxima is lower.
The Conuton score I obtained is 334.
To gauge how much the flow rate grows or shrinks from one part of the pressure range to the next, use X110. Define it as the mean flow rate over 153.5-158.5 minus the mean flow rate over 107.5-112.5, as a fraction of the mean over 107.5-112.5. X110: -0.16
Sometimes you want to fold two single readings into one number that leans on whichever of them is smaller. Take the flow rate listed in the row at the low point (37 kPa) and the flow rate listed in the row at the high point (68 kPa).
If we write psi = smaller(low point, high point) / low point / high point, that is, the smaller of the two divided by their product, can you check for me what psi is 0.0025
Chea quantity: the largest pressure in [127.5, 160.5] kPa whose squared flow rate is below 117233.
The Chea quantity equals 160 kPa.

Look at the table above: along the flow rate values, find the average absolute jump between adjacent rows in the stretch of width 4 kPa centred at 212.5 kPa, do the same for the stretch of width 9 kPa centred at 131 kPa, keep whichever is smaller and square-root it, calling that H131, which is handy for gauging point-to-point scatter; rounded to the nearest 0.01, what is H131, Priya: 3.49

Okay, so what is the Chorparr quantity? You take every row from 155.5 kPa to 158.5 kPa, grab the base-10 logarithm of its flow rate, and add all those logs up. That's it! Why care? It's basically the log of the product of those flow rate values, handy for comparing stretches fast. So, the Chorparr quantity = 7.18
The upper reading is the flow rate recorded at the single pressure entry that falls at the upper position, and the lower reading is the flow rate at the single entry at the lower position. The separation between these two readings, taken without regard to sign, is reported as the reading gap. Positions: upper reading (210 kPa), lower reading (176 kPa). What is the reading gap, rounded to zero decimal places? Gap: 33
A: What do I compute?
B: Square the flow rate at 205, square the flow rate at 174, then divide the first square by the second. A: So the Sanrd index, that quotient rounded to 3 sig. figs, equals 1.12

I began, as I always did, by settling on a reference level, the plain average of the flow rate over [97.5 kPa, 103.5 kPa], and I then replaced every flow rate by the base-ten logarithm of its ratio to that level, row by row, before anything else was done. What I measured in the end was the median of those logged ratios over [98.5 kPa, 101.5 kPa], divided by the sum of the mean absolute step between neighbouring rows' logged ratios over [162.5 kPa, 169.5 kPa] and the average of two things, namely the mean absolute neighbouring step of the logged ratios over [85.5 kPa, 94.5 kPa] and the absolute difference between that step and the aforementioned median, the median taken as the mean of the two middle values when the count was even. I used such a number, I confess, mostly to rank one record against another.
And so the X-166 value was -0.1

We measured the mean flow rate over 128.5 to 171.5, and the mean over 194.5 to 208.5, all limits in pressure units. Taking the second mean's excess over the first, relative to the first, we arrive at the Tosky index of 0.10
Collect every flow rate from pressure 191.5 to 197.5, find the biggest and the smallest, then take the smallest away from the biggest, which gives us 12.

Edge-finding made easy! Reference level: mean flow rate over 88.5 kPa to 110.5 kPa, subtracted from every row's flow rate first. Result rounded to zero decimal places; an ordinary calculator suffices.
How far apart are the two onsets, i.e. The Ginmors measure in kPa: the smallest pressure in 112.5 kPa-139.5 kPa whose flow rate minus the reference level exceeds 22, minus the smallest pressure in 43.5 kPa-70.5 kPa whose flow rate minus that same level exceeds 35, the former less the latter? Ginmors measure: 81 kPa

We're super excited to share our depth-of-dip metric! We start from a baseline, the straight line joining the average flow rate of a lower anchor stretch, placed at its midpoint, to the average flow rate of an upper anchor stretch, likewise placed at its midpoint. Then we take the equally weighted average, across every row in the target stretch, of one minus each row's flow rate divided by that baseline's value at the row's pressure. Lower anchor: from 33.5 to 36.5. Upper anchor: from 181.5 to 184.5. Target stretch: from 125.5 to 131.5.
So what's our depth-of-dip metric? 0.07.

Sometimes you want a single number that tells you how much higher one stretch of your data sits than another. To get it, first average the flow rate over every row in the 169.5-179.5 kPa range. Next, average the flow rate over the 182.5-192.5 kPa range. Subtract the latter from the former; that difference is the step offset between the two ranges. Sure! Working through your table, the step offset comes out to -23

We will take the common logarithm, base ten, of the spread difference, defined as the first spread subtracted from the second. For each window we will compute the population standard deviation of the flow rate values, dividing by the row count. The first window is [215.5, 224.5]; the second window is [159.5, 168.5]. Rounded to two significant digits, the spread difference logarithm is 0.30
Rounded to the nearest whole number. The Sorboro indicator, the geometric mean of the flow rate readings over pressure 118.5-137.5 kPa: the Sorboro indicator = 356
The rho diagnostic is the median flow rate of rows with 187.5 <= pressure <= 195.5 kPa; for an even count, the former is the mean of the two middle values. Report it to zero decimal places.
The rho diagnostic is 395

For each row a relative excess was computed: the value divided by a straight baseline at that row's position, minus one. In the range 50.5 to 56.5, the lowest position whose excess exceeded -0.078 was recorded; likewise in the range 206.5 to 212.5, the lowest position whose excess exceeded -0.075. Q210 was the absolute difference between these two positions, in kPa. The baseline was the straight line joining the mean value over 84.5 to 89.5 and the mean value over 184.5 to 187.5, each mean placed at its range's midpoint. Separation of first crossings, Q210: 156 kPa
